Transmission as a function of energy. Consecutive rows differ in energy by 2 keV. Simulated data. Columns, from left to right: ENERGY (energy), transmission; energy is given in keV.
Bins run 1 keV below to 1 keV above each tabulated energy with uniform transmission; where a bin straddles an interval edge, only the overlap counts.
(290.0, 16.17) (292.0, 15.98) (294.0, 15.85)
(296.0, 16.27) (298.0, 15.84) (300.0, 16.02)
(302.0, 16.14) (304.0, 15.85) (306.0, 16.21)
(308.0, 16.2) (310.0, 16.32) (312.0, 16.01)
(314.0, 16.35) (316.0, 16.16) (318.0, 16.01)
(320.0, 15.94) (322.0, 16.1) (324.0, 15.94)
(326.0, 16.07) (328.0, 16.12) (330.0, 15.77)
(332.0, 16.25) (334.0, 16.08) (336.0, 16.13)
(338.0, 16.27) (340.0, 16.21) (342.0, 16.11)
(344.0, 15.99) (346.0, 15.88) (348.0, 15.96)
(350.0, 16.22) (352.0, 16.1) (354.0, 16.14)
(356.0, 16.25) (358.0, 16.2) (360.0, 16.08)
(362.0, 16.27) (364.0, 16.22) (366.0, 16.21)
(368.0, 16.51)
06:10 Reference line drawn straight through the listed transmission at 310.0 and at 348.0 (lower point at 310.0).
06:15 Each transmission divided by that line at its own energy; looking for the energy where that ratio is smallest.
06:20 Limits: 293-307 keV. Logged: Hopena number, 294.0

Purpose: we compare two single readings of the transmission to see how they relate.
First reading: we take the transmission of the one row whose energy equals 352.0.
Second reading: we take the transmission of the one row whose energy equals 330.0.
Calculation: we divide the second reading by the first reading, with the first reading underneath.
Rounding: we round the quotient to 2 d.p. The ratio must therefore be 0.98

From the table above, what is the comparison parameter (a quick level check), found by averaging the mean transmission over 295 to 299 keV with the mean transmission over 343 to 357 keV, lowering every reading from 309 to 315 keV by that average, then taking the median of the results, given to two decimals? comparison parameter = 0.25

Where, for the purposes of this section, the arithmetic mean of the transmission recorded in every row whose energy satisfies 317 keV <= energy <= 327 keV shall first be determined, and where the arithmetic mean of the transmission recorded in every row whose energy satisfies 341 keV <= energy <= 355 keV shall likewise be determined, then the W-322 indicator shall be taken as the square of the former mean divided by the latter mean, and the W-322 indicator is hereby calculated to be 16.0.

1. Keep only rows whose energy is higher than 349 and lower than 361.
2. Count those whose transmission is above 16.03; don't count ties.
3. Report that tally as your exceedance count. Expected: 6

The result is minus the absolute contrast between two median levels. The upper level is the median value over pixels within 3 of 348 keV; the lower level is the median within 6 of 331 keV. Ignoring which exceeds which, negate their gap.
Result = -0.14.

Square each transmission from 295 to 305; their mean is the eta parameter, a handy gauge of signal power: 256.8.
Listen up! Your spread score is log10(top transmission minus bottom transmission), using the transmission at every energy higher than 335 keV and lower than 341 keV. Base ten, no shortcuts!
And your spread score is -0.85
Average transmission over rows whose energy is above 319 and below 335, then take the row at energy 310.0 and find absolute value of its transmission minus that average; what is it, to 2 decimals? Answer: 0.29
